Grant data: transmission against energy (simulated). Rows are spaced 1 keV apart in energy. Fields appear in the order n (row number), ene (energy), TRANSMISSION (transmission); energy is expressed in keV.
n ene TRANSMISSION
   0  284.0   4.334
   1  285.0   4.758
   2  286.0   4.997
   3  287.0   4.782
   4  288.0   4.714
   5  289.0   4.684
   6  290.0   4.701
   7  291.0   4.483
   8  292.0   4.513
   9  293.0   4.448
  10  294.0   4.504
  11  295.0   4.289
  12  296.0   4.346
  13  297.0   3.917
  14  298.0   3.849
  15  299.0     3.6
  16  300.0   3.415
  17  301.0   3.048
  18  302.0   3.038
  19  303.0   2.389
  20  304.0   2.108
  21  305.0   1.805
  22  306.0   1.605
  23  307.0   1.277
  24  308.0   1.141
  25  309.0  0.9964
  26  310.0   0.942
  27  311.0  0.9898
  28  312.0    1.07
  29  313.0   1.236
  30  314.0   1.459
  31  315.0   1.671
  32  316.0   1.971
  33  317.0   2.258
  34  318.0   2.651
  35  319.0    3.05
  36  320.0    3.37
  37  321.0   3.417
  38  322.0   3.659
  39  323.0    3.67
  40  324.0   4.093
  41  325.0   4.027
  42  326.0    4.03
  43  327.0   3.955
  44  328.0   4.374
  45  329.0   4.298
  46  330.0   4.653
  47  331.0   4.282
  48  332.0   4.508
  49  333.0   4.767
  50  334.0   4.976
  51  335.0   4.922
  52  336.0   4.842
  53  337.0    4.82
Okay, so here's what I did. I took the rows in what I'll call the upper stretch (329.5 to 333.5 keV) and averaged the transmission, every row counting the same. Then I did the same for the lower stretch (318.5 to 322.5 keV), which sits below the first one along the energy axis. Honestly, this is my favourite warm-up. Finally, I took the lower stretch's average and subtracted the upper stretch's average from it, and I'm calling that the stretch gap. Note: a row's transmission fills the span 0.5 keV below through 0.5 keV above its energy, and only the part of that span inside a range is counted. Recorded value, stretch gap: -1.2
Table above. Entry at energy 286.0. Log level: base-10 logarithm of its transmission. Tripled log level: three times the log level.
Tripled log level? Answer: 2.1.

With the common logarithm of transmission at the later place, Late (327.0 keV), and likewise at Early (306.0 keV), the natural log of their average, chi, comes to -0.9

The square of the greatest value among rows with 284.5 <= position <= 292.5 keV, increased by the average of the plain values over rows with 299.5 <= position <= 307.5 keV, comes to 27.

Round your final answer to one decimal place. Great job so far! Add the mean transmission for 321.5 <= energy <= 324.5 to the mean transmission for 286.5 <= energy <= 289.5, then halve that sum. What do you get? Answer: 4.3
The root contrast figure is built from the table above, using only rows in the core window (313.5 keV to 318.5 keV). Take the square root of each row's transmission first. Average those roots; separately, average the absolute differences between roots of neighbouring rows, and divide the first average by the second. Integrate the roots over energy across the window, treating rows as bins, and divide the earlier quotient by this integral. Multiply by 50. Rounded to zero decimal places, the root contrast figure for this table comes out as 95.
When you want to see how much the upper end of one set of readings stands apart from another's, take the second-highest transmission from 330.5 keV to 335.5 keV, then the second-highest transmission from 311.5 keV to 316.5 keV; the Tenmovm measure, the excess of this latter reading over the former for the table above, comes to -3.3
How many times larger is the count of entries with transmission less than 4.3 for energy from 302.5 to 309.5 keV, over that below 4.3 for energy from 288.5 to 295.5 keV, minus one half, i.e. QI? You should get 6.5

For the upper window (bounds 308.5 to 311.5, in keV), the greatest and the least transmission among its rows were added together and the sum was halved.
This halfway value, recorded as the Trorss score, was 1.0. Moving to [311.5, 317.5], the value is 1.7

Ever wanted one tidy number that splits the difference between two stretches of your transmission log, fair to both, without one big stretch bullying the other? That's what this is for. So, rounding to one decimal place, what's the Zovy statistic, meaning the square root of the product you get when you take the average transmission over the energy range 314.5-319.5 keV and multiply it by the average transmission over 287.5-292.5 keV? 3.3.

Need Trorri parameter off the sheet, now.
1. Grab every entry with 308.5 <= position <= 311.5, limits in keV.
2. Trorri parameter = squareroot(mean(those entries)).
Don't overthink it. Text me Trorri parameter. 0.99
